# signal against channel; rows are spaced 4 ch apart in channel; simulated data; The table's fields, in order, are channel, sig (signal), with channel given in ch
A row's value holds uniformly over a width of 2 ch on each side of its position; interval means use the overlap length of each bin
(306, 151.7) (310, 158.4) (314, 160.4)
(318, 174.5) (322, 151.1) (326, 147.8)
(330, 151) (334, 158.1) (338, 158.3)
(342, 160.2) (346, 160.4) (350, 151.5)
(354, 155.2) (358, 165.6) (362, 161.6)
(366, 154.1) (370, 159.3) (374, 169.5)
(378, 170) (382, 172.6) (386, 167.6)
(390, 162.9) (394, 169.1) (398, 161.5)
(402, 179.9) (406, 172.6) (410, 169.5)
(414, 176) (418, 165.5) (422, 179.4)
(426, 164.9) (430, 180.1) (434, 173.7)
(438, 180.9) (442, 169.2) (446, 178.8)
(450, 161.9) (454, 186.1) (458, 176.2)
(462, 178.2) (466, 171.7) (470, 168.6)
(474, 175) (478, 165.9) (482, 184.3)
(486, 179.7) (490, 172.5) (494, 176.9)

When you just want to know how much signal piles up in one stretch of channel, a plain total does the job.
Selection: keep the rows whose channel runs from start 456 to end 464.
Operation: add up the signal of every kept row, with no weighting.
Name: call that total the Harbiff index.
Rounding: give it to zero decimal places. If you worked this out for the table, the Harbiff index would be 354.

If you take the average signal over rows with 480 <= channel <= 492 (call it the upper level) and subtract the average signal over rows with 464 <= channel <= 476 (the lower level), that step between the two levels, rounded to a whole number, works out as 7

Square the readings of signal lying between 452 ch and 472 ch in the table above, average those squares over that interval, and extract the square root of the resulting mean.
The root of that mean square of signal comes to 176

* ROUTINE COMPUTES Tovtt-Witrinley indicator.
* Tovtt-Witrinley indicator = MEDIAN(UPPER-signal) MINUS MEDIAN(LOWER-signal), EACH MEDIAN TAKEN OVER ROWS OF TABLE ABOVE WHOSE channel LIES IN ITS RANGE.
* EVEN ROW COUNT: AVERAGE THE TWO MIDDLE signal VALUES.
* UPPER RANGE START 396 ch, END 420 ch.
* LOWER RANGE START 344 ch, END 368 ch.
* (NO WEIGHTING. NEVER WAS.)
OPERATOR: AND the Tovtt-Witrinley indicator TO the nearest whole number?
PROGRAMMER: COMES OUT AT 13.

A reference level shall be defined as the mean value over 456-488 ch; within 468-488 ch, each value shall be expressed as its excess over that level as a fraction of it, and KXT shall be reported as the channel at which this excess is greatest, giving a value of 482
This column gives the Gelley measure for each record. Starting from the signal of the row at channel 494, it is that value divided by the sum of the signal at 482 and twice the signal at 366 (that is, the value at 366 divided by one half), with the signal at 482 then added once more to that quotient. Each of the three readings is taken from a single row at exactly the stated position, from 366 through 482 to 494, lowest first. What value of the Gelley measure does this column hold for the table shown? 185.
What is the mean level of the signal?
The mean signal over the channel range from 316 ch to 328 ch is 158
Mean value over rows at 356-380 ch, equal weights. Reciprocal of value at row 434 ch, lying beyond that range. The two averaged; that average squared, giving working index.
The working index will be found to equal 6671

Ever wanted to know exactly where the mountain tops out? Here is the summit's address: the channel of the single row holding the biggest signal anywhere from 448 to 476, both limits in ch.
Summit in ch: 454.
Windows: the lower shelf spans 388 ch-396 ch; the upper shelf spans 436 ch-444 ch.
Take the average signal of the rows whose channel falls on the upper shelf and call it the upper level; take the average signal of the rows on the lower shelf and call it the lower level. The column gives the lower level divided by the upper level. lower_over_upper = 0.95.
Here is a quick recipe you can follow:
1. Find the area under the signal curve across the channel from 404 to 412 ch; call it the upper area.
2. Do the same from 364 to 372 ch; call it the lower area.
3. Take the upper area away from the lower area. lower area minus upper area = -115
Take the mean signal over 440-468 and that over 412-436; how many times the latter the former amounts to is 1.01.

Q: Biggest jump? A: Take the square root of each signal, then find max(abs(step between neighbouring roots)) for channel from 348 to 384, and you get 0.4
